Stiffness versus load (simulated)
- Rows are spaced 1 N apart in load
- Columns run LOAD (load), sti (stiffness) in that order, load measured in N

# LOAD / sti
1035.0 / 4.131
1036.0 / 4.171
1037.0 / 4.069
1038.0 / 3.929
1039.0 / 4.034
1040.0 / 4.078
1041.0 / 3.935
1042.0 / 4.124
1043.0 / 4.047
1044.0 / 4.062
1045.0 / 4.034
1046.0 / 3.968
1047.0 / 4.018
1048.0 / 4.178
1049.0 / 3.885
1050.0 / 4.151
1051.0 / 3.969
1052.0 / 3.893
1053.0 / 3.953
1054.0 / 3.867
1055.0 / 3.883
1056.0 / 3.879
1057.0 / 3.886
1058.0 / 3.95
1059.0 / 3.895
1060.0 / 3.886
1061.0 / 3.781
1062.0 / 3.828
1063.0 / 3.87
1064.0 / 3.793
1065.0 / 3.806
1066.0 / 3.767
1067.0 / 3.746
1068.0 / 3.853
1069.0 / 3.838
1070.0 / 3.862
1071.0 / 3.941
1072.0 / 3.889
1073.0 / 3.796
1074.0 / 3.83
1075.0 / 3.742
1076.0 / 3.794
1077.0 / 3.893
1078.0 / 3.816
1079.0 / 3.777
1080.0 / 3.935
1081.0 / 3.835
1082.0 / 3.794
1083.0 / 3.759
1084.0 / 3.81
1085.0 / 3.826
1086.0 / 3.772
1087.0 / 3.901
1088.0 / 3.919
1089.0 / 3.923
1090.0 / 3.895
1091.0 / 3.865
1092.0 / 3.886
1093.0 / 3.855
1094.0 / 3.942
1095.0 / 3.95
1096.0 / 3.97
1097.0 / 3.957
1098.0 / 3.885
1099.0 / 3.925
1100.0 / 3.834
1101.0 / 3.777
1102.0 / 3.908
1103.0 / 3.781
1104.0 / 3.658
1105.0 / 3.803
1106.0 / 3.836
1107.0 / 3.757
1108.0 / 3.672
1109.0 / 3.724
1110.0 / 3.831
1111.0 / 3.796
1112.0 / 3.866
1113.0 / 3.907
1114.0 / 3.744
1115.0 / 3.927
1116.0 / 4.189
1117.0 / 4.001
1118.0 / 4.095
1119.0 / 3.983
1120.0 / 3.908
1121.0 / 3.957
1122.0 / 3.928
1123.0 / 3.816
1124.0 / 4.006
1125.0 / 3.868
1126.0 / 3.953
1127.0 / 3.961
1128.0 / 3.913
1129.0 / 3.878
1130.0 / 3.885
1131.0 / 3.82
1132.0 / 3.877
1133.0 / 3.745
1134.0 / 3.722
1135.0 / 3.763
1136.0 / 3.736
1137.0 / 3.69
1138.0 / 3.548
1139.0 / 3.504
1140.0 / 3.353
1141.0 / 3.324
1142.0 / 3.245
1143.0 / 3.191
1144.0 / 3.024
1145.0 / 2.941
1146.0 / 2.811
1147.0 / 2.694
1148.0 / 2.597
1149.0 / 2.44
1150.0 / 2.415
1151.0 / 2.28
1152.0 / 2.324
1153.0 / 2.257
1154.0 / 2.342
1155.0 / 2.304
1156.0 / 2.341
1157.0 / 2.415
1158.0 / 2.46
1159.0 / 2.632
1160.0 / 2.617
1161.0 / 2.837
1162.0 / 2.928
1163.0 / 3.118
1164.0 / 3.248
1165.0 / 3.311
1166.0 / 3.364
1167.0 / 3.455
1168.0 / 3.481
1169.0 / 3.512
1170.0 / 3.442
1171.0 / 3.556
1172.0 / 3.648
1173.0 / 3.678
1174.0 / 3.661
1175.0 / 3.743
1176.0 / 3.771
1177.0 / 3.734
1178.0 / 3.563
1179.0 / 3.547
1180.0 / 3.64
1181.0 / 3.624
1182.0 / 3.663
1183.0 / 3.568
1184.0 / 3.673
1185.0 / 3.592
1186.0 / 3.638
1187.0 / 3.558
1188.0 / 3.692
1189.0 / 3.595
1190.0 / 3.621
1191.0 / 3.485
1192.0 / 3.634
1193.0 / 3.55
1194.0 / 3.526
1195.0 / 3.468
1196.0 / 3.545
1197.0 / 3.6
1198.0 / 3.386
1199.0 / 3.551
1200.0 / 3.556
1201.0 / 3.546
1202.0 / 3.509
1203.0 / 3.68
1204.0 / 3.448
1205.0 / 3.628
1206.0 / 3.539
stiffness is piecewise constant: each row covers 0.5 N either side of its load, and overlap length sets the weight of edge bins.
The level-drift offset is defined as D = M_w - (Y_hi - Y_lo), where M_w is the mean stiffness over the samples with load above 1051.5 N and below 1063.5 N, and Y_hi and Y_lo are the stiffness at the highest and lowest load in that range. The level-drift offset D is 3.9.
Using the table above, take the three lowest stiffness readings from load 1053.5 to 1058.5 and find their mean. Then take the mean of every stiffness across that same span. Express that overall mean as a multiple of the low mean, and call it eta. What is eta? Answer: 1.004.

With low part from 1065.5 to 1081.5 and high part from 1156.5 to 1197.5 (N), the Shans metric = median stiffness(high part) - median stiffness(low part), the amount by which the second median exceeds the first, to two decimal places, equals -0.28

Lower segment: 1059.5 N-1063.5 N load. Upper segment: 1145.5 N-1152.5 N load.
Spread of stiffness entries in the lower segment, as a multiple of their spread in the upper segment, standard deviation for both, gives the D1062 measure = 0.2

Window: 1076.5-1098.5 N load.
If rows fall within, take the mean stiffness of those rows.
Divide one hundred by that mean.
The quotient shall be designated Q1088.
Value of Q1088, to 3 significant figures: 25.8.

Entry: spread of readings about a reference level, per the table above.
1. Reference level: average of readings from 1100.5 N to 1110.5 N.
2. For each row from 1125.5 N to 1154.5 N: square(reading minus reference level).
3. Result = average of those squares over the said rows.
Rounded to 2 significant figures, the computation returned 0.63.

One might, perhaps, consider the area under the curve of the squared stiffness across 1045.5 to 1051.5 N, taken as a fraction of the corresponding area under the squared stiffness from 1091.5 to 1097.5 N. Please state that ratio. 1.05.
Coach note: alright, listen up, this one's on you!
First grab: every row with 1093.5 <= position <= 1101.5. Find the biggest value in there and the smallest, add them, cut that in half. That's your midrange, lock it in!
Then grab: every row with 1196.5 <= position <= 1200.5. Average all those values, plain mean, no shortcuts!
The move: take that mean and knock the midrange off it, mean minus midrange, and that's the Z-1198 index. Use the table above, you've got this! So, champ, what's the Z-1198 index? -0.4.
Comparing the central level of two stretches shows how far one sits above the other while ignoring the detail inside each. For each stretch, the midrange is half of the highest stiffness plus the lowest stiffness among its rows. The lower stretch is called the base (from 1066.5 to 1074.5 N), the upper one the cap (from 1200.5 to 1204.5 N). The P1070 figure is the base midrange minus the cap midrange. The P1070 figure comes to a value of 0.28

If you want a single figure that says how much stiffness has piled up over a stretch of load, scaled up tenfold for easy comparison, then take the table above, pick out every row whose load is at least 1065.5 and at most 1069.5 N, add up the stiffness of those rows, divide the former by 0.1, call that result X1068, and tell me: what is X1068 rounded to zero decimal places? 152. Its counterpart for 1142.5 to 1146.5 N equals 120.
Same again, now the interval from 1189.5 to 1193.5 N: 143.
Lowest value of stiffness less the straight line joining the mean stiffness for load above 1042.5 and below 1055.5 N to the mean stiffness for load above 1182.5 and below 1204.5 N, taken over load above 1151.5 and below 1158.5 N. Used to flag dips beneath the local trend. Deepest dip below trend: -1.43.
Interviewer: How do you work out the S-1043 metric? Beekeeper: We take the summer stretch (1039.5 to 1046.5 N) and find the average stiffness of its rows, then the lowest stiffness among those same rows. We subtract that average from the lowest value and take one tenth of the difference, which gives -0.010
